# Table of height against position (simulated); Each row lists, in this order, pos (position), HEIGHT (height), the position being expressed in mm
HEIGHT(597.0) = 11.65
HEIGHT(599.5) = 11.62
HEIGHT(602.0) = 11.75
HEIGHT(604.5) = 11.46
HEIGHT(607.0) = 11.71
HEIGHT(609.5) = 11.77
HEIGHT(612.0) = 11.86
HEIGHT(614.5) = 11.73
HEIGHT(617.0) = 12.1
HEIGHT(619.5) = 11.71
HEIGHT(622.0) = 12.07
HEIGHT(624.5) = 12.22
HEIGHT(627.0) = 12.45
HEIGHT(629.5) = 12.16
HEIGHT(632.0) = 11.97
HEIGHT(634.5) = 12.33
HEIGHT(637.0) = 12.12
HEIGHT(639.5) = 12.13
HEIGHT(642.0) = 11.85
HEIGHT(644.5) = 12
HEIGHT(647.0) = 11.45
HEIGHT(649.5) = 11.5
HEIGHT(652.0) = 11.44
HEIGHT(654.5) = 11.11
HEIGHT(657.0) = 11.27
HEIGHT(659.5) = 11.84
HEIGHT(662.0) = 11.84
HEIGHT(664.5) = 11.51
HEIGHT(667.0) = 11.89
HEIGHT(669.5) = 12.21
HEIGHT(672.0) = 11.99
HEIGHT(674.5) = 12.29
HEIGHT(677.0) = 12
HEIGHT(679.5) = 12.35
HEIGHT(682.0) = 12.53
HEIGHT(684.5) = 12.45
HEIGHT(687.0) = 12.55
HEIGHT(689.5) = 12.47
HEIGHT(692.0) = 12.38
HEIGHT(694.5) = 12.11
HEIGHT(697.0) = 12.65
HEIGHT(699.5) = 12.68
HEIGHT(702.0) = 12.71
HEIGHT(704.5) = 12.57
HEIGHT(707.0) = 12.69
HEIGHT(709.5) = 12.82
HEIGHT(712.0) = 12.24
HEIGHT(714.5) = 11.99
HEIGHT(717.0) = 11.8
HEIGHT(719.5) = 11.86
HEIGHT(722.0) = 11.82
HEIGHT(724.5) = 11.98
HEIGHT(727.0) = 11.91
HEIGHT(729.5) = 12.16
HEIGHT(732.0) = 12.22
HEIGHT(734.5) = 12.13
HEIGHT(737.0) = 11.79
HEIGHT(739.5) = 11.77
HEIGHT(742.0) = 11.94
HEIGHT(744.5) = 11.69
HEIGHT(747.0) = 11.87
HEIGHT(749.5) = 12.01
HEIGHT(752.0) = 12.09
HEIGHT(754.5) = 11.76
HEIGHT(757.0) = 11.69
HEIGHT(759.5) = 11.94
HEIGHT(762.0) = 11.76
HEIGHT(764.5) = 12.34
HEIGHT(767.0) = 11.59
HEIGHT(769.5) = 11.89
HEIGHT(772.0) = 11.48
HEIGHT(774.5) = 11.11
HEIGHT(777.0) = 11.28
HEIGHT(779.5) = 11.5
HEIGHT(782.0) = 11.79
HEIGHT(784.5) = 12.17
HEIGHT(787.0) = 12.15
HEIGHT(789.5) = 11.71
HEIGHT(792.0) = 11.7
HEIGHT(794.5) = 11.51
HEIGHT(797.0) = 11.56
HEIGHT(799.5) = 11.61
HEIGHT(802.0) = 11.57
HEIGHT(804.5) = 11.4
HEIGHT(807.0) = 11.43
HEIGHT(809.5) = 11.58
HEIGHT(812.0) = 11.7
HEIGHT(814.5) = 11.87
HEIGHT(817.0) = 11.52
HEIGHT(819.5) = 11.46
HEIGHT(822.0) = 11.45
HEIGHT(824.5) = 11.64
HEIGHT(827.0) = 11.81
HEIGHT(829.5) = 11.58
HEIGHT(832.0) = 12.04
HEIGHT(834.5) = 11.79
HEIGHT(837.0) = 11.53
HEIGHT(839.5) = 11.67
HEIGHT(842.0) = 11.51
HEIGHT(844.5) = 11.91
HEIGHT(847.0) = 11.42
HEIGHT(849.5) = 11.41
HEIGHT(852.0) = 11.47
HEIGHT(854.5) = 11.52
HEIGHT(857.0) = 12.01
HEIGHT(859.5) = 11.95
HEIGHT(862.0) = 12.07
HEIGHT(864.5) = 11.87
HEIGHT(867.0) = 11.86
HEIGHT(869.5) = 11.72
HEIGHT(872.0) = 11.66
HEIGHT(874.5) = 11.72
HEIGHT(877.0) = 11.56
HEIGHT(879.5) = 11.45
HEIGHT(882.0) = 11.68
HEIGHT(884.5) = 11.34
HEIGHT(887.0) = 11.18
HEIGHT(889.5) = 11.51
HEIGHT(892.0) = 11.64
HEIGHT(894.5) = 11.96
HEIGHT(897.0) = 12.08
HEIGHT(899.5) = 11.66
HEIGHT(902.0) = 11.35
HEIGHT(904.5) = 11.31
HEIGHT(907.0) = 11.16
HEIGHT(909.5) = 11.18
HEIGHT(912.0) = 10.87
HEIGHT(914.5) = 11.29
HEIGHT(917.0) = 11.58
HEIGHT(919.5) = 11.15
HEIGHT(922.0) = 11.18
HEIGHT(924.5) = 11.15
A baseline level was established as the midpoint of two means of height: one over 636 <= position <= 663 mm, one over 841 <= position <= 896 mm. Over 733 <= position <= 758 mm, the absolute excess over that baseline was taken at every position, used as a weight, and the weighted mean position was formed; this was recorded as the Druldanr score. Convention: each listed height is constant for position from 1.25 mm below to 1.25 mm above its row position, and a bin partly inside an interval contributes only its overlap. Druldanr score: 744.4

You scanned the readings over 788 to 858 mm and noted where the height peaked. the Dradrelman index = 832.0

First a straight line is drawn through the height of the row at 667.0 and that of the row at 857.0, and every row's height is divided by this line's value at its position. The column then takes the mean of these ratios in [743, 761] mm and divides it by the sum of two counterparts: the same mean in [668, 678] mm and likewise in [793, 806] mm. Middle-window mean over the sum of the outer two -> 0.501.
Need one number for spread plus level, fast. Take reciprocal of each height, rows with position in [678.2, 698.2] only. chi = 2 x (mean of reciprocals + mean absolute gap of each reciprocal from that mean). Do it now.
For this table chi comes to 0.162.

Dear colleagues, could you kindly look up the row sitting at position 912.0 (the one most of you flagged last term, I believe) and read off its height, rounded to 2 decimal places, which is 10.87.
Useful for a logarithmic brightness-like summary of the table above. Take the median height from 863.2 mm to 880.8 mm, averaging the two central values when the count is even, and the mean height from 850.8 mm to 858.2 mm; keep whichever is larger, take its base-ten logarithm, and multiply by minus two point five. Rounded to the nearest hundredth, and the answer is -2.67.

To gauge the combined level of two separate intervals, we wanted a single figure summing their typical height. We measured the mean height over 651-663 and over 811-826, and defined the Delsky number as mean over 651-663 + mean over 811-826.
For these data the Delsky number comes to 23.1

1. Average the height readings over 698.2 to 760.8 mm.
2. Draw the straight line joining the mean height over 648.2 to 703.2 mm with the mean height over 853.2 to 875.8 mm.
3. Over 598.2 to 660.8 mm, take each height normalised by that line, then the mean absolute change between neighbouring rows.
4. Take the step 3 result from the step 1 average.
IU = 12.1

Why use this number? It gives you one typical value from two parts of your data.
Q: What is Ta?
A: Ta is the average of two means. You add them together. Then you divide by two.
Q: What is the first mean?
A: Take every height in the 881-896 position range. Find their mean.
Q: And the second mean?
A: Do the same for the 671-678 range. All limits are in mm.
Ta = 11.8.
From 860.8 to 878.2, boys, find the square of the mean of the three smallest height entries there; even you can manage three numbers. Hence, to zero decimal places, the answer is 136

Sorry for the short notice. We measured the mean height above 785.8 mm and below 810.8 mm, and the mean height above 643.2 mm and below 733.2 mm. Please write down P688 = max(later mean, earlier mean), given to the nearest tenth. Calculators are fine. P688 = 12.1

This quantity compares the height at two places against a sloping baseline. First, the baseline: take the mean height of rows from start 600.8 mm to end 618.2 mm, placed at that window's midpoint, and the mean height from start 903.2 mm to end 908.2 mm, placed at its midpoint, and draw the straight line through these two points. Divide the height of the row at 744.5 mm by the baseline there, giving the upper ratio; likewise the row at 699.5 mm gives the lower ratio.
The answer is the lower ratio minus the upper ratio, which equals 0.078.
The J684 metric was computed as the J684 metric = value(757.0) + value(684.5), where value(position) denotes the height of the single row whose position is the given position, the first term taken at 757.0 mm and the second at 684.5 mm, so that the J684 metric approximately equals 24.1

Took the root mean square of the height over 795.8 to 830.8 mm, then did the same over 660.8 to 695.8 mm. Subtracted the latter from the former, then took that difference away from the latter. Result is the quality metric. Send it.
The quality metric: 12.8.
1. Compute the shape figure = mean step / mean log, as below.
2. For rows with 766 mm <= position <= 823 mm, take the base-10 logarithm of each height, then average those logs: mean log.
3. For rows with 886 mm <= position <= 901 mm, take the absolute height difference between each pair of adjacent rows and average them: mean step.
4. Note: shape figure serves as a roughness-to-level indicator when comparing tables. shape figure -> 0.248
